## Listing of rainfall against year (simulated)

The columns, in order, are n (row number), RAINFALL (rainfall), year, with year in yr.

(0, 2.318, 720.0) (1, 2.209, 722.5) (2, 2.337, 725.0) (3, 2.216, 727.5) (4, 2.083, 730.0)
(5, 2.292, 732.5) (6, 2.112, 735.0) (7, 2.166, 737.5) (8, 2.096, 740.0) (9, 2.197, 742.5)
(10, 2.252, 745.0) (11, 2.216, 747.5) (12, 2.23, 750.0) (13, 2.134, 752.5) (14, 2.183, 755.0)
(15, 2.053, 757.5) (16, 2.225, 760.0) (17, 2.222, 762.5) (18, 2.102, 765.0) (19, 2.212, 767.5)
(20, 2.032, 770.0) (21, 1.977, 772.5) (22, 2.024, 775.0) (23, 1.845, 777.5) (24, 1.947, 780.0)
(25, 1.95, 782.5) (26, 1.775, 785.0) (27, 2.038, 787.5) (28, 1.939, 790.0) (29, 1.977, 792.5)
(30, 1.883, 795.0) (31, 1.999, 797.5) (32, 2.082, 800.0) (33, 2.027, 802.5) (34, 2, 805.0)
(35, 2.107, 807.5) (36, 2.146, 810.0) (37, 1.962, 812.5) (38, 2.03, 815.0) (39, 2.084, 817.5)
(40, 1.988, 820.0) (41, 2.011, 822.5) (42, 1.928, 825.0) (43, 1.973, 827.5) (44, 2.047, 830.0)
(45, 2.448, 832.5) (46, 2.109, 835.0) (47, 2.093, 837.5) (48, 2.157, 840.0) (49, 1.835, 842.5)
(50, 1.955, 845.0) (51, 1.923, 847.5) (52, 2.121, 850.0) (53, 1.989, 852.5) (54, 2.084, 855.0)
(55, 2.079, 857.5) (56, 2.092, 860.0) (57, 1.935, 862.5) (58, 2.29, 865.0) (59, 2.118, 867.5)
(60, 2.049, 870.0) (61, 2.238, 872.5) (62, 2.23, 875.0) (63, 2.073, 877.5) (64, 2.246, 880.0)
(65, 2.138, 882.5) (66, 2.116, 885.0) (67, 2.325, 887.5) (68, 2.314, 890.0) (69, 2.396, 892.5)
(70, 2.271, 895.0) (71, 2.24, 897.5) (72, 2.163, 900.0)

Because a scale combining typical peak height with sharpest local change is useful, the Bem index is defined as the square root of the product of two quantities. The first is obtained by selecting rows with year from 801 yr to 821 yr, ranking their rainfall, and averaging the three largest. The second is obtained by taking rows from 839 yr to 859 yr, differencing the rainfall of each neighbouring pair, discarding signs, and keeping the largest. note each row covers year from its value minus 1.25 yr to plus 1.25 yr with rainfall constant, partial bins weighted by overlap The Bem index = 0.82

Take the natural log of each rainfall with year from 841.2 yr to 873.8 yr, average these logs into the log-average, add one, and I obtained 1.718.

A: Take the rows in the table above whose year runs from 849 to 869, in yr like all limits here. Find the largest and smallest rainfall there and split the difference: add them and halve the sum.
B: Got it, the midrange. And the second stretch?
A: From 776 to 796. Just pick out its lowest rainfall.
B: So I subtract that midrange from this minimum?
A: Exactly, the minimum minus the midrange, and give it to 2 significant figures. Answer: -0.34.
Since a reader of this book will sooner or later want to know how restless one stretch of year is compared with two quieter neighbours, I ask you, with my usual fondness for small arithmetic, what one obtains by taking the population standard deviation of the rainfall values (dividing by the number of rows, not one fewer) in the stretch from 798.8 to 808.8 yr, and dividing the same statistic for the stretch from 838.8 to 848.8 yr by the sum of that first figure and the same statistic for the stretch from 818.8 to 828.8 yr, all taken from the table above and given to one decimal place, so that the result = 1.6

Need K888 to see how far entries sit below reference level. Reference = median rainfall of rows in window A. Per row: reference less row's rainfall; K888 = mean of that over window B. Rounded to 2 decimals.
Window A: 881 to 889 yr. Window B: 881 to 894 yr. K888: -0.12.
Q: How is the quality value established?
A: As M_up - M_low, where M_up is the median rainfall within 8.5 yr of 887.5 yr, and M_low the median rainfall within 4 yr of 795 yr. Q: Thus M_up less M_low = 0.29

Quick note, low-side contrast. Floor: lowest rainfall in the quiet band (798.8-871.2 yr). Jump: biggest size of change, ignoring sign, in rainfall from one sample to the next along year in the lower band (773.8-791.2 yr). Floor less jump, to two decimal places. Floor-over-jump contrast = 1.57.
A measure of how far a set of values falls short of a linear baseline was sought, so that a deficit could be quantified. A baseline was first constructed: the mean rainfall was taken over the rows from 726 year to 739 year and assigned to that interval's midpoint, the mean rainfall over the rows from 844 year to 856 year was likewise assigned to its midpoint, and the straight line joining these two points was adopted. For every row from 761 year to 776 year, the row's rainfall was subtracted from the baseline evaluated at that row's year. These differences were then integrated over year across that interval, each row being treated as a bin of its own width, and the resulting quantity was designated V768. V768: 0.4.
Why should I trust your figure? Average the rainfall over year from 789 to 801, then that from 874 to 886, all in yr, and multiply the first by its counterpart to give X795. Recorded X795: 4.27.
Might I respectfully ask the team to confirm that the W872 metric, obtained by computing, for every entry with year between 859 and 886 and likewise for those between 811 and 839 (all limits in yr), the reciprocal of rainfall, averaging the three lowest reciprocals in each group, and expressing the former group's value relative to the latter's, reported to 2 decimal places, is 0.98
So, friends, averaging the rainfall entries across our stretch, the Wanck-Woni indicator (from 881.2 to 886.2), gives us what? 2.13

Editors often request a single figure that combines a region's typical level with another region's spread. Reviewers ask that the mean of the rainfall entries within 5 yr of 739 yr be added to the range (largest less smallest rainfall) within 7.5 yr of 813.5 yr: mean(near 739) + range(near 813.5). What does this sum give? 2.33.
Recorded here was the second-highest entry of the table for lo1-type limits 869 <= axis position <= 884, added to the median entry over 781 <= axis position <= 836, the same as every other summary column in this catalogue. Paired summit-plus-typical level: 4.24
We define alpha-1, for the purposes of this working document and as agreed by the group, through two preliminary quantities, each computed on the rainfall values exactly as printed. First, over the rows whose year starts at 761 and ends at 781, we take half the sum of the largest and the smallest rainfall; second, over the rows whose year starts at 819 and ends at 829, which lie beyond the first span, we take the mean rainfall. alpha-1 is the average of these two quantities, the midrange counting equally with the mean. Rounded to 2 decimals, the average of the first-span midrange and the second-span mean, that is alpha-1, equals 2.00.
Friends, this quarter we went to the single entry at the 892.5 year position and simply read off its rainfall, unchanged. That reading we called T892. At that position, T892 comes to 2.396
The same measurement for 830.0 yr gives 2.047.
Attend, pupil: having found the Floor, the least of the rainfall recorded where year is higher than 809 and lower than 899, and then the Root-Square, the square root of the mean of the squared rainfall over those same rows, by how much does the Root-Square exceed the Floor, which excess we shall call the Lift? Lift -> 0.28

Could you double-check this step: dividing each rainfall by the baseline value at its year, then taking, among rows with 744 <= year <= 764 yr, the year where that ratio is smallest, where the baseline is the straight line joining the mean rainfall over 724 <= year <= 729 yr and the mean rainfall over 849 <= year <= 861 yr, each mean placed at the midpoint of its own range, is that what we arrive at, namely 757.5 yr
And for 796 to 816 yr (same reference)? 812.5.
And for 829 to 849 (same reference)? 842.5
